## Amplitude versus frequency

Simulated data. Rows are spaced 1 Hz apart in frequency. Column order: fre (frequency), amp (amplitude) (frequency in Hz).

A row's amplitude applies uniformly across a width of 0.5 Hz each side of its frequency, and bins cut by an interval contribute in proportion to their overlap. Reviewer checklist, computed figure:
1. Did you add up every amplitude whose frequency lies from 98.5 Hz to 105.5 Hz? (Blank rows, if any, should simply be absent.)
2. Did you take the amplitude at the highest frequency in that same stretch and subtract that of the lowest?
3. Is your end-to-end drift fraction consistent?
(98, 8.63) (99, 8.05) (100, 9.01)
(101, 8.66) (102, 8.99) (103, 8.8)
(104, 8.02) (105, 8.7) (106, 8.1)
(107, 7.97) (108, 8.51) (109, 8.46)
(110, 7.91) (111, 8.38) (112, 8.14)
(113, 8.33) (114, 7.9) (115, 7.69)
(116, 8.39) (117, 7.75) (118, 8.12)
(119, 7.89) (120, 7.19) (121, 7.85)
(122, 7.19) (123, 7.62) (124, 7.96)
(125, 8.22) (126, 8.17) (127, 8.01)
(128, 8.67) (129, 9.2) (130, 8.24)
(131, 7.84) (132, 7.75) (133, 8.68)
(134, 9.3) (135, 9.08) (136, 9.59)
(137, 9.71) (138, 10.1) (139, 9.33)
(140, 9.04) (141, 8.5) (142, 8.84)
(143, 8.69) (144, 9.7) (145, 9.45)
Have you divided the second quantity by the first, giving 0.011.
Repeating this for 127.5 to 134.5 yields 0.011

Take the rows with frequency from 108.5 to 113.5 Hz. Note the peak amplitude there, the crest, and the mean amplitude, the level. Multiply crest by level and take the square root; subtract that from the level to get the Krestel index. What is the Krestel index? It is -0.107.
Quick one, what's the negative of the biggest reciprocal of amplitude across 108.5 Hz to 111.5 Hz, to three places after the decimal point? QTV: -0.126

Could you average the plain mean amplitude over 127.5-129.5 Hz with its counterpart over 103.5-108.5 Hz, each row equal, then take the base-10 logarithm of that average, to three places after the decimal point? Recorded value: 0.934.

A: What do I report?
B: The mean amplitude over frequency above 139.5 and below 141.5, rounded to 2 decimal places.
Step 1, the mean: 8.77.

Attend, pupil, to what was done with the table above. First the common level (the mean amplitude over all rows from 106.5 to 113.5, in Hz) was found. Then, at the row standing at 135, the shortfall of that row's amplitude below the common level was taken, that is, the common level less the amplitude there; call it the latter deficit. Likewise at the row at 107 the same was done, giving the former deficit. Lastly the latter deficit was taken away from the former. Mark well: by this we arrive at 1.1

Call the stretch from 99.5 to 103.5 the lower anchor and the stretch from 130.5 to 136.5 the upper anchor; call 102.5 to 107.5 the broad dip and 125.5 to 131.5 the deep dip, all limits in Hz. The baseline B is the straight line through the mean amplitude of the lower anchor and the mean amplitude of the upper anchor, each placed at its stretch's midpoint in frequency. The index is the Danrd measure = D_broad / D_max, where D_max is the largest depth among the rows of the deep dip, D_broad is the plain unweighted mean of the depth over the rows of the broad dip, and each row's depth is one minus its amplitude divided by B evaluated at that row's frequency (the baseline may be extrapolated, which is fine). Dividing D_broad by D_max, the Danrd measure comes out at 0.6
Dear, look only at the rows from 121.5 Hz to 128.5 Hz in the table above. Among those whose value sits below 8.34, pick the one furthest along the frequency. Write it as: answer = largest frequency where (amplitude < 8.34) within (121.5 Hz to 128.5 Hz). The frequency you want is 127 Hz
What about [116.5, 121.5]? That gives 121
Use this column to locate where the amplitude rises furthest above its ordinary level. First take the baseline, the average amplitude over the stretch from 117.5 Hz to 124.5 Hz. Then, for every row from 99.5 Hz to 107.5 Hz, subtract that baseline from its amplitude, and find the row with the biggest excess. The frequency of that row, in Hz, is 100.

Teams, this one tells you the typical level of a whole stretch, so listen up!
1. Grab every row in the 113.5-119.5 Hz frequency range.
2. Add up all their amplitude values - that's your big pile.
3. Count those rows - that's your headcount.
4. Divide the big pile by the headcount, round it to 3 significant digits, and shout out 7.96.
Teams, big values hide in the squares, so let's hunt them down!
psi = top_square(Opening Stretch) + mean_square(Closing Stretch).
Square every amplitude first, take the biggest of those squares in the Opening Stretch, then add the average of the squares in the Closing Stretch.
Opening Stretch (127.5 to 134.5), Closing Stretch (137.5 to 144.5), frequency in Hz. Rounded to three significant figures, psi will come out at 171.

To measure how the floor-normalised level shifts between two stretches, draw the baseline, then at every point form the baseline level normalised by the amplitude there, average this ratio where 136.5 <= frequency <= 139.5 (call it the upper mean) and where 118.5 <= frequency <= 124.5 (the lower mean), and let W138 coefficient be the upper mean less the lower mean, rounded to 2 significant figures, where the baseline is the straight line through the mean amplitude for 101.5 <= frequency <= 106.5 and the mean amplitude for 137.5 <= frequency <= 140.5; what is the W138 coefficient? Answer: -0.21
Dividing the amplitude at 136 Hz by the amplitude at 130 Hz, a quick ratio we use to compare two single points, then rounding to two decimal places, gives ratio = 1.16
